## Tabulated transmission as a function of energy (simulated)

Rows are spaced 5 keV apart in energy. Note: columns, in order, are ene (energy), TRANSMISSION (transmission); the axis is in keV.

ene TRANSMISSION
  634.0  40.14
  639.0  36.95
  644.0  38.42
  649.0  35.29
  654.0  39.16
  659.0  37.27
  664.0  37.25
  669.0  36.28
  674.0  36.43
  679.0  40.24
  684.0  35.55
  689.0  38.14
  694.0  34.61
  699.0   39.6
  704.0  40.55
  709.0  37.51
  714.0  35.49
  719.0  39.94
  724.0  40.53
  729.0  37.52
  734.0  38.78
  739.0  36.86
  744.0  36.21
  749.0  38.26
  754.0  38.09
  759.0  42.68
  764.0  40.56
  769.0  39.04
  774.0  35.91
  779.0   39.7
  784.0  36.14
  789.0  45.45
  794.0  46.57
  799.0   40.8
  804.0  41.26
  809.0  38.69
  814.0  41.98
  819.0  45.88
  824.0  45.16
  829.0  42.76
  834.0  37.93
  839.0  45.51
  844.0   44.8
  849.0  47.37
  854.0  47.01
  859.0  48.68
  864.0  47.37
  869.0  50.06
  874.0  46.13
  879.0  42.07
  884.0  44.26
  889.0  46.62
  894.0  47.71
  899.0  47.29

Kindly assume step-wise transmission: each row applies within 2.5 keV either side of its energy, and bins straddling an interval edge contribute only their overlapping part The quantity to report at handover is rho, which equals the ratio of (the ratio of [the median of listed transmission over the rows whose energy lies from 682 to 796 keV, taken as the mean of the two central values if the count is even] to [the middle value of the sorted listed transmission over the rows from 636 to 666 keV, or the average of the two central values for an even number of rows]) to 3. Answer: 0.342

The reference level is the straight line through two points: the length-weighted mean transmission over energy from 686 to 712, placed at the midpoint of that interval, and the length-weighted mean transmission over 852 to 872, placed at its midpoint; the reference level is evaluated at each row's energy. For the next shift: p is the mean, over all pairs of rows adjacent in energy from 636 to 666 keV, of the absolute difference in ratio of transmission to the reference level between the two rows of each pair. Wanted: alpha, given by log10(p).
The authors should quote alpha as -1.21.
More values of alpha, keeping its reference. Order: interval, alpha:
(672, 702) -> -0.98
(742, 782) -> -1.22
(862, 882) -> -1.13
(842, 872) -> -1.46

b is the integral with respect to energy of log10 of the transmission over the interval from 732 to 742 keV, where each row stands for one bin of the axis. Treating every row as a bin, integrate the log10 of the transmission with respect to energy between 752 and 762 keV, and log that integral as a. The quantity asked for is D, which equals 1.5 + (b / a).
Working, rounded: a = 16.1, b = 15.8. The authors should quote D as 2.48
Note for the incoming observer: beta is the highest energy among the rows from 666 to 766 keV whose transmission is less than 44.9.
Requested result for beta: 764.0 keV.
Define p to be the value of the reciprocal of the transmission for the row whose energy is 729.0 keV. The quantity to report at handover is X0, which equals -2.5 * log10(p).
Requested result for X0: 3.94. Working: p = 0.0267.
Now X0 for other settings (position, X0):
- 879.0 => 4.06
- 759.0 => 4.08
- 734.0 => 3.97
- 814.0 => 4.06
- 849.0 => 4.19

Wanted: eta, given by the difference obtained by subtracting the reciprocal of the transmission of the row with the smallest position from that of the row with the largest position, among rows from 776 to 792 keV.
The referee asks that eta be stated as -0.0032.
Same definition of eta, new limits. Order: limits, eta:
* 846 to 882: 0.0027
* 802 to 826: -0.0021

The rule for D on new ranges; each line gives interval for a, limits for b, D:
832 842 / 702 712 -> 2.48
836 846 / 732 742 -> 2.45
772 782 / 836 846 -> 2.55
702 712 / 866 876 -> 2.56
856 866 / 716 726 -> 2.45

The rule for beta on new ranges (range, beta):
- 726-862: 844.0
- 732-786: 784.0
